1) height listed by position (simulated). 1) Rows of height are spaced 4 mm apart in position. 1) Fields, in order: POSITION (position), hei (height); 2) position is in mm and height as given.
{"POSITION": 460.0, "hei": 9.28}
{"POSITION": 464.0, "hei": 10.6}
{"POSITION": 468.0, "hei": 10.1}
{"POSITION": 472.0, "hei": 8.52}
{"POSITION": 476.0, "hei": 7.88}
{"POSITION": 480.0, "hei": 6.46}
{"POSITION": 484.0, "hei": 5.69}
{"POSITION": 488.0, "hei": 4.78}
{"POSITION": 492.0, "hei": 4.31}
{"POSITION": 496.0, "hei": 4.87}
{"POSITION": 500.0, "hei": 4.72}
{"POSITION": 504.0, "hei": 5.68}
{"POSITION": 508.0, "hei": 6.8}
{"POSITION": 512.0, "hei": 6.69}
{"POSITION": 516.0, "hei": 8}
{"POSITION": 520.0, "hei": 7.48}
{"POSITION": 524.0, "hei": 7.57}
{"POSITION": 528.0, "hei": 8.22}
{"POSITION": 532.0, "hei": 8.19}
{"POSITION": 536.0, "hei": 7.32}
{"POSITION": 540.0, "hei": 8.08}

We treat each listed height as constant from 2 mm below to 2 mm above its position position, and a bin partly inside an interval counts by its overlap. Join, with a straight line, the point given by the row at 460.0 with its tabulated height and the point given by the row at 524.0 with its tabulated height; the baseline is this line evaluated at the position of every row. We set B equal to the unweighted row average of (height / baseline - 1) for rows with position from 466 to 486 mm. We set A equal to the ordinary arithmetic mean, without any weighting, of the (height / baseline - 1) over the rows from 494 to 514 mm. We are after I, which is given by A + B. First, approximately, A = -0.29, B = -0.13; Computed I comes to -0.42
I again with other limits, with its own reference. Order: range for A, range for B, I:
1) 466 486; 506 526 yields -0.19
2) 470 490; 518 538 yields -0.20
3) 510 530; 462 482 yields -0.04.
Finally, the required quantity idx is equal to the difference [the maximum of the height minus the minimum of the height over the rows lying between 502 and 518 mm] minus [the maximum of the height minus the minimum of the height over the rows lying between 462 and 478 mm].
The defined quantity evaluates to -0.4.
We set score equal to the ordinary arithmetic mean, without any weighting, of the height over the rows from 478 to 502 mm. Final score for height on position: 5.1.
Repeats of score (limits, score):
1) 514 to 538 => 7.8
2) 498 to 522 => 6.6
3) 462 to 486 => 8.2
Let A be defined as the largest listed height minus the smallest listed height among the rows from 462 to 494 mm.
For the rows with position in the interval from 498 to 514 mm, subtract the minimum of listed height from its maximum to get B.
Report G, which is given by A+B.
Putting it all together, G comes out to 8.4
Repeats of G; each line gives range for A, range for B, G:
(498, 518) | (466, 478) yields 5.5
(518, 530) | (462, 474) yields 2.8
